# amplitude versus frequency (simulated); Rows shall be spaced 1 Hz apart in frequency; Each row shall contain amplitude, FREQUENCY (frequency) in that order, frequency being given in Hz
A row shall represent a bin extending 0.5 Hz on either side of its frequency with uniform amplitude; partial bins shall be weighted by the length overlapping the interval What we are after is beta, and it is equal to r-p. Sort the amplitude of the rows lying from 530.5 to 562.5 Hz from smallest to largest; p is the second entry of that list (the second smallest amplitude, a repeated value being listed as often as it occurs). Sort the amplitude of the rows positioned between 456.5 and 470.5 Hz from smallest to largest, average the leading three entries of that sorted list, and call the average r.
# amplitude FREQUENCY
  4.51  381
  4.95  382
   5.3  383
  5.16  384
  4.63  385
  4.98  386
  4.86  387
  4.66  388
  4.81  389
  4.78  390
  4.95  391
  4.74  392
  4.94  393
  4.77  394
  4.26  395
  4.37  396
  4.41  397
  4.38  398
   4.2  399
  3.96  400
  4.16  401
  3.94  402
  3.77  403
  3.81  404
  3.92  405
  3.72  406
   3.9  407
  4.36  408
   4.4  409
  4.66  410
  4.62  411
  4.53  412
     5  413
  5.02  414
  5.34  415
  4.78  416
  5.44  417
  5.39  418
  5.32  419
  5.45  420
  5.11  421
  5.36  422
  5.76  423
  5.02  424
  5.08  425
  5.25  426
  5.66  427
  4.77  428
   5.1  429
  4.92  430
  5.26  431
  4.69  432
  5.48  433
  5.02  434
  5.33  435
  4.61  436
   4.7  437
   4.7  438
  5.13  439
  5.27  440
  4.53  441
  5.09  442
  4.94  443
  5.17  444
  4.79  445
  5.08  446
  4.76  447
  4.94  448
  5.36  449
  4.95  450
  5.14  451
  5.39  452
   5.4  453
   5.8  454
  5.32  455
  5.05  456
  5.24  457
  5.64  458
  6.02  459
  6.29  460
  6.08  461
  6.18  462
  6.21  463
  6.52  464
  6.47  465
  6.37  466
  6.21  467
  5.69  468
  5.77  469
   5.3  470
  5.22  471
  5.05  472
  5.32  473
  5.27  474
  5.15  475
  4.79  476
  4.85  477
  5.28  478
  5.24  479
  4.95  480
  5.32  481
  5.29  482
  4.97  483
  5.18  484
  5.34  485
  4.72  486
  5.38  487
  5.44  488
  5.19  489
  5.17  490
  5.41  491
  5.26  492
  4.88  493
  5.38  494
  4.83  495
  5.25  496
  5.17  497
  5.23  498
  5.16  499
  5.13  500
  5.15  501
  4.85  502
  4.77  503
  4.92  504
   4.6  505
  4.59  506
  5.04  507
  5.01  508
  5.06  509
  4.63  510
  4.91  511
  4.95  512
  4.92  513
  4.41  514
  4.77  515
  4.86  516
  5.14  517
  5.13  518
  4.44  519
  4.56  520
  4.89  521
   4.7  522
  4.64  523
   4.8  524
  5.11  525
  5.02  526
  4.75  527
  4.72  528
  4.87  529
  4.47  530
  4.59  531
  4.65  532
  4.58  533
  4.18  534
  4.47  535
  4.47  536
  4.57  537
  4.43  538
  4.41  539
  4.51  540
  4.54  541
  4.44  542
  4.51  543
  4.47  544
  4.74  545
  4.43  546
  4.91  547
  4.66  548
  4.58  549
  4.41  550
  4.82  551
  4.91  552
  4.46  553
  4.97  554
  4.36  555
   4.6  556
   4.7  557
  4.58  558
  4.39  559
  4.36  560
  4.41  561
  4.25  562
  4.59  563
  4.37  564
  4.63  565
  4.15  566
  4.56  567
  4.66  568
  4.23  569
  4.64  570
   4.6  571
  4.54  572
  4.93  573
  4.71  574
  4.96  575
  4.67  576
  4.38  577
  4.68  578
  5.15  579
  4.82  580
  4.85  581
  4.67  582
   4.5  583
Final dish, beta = 1.1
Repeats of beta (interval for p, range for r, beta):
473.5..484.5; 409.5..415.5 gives -0.2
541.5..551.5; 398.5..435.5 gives -0.7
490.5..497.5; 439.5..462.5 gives -0.2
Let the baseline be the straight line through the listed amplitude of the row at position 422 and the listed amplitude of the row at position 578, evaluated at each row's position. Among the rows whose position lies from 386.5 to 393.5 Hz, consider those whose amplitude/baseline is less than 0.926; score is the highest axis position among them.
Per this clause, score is 393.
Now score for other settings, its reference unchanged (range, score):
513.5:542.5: 542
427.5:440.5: 438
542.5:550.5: 550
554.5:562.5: 562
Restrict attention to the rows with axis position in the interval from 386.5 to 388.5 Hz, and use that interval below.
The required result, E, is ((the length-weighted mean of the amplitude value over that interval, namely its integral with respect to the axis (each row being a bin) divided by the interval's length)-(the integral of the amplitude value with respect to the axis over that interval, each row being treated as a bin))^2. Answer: 23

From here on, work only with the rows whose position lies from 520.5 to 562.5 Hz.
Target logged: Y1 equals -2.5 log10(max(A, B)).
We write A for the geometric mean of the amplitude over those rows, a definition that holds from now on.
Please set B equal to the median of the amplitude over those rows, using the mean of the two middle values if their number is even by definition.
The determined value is -1.66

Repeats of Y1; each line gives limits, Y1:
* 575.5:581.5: -1.69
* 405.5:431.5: -1.76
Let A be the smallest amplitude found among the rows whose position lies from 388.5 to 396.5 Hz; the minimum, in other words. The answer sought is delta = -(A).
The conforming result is -4.3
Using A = 4.26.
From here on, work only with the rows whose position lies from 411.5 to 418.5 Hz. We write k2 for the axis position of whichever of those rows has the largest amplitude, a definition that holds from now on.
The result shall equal 417 Hz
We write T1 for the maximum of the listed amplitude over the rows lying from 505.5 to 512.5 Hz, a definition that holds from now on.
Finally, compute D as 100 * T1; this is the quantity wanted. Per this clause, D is 506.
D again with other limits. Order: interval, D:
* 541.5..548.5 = 491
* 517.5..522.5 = 513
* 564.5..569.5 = 466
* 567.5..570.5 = 466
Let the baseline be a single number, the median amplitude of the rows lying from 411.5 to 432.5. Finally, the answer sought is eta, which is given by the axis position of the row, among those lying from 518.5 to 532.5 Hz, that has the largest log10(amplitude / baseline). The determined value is 525 Hz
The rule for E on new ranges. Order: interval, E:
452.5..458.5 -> 731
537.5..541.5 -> 180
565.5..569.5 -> 174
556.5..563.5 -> 719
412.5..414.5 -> 25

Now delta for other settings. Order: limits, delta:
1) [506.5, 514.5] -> -4.4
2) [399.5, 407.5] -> -3.7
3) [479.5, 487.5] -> -4.7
